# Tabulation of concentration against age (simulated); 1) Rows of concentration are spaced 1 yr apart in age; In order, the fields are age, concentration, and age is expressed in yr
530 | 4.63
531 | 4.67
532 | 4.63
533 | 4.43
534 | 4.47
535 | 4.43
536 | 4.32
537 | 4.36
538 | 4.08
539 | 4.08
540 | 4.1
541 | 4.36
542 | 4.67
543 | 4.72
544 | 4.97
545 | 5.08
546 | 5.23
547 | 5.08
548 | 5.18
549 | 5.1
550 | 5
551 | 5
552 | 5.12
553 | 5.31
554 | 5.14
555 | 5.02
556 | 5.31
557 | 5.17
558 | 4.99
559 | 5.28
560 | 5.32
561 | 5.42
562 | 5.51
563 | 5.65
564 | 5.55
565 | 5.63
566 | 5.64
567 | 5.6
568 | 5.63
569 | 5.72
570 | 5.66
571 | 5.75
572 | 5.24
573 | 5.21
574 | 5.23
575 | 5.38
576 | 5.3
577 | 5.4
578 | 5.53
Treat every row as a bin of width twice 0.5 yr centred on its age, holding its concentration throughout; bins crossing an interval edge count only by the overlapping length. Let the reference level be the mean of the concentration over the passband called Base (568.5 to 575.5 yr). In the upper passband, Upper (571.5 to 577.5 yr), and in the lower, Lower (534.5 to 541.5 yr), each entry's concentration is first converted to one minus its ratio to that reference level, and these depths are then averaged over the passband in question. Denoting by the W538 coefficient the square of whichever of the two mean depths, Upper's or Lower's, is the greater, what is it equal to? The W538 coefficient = 0.049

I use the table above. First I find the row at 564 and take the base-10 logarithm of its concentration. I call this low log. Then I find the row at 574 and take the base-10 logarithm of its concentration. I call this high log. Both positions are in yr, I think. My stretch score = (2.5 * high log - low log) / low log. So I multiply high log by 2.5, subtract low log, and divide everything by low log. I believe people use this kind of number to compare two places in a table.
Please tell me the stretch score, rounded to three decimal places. 1.413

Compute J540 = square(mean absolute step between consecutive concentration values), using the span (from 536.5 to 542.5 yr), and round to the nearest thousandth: 0.030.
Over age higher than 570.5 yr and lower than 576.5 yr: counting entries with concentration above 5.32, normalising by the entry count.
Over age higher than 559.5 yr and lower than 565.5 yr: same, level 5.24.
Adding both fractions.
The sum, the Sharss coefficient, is 1.3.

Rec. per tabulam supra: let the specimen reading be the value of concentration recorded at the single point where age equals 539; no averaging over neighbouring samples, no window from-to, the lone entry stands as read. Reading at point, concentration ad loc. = 4.08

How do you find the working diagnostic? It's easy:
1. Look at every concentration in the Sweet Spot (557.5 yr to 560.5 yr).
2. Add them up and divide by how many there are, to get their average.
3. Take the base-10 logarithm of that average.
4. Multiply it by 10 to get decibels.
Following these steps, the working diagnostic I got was 7.16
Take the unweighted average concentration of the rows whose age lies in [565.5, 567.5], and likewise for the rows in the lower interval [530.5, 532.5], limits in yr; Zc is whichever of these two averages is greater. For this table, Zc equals 5.62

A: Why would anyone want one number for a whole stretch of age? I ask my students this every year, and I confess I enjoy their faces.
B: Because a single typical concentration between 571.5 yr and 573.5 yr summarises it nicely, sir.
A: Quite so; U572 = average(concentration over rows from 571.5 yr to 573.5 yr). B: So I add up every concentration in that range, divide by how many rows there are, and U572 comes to 5.2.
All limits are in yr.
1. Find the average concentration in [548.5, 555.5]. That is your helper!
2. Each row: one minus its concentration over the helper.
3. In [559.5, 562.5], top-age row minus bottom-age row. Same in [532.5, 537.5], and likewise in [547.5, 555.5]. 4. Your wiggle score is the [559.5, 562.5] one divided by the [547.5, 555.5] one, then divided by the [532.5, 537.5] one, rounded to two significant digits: -86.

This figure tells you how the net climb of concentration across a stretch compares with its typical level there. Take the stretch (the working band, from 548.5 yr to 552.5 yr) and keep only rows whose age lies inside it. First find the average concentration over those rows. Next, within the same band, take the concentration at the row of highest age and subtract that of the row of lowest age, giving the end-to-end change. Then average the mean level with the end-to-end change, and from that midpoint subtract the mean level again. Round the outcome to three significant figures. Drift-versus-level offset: -2.52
